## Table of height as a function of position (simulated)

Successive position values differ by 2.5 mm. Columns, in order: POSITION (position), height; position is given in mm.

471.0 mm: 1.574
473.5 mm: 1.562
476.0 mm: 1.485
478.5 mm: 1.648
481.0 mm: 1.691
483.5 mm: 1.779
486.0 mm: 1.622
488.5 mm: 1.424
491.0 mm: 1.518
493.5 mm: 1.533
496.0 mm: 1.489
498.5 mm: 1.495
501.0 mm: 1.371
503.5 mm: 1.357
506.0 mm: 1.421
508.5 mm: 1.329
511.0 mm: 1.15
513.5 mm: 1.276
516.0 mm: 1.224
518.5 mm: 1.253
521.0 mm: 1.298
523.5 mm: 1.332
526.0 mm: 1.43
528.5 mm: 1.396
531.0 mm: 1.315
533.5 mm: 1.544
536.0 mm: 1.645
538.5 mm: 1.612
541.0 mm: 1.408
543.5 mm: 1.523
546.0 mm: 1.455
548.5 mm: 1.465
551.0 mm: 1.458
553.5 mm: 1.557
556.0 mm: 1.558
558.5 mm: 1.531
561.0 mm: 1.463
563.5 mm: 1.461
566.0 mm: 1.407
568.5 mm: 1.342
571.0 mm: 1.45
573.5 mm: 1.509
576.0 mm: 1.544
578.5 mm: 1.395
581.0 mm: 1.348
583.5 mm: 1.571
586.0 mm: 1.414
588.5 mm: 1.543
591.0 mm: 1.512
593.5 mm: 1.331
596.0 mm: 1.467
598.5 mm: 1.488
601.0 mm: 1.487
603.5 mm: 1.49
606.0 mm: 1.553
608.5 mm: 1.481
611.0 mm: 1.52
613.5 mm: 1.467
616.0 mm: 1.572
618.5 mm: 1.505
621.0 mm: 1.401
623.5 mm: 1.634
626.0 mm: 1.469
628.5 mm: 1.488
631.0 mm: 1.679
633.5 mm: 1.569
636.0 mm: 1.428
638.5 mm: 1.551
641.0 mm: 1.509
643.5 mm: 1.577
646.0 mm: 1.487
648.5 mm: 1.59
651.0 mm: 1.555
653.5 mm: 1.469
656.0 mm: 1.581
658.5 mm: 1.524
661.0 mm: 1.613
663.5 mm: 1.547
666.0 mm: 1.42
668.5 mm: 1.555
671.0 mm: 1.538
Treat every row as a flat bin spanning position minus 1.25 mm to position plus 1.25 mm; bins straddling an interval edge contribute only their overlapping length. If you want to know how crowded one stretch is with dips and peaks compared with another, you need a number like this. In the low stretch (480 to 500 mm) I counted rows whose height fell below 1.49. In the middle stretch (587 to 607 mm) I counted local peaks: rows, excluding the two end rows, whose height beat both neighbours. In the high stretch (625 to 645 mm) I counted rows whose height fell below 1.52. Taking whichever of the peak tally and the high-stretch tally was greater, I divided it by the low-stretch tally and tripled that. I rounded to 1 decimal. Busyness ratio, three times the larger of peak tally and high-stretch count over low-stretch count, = 6.0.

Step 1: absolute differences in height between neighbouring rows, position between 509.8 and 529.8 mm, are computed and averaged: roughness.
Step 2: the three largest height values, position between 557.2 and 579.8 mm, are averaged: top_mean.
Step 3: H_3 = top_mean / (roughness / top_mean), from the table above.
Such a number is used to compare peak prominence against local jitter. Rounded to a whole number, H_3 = 39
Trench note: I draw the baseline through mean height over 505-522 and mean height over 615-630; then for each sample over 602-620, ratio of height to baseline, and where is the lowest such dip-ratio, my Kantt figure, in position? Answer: 613.5 mm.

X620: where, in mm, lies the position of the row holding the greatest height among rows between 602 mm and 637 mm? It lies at 631.0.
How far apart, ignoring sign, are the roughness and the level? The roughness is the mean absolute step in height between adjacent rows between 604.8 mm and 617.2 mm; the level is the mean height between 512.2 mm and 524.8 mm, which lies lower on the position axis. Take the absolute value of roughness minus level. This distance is 1.21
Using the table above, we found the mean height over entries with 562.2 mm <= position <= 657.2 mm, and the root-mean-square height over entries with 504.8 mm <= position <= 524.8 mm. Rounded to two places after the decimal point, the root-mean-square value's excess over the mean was -0.21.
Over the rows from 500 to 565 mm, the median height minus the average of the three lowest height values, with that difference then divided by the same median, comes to 0.152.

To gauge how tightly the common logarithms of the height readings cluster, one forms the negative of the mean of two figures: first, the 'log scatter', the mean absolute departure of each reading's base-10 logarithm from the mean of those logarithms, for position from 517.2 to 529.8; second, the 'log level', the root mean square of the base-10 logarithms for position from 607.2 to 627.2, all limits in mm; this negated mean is -0.098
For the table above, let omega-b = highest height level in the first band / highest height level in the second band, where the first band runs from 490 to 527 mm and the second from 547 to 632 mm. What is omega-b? 0.91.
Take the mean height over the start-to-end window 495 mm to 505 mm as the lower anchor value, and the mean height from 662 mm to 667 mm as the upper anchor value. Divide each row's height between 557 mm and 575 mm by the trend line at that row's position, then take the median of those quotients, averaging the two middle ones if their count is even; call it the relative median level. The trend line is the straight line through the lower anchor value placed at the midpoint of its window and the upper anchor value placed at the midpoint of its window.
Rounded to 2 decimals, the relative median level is 1.01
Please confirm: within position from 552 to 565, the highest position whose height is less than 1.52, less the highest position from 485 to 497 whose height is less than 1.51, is 67.5 mm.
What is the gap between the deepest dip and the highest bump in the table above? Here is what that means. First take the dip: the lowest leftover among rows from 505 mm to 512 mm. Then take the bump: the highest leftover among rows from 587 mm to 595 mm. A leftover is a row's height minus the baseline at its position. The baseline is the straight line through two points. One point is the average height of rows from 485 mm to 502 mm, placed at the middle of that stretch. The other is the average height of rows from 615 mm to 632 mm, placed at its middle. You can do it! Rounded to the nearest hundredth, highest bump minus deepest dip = 0.37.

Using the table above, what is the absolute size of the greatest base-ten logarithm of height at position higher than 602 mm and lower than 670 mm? 0.225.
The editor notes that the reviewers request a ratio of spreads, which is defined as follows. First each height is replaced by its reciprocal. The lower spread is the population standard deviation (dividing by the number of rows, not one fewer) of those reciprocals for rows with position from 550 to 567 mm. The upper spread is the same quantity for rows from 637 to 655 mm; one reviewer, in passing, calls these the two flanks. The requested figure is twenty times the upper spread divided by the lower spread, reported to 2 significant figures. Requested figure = 15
